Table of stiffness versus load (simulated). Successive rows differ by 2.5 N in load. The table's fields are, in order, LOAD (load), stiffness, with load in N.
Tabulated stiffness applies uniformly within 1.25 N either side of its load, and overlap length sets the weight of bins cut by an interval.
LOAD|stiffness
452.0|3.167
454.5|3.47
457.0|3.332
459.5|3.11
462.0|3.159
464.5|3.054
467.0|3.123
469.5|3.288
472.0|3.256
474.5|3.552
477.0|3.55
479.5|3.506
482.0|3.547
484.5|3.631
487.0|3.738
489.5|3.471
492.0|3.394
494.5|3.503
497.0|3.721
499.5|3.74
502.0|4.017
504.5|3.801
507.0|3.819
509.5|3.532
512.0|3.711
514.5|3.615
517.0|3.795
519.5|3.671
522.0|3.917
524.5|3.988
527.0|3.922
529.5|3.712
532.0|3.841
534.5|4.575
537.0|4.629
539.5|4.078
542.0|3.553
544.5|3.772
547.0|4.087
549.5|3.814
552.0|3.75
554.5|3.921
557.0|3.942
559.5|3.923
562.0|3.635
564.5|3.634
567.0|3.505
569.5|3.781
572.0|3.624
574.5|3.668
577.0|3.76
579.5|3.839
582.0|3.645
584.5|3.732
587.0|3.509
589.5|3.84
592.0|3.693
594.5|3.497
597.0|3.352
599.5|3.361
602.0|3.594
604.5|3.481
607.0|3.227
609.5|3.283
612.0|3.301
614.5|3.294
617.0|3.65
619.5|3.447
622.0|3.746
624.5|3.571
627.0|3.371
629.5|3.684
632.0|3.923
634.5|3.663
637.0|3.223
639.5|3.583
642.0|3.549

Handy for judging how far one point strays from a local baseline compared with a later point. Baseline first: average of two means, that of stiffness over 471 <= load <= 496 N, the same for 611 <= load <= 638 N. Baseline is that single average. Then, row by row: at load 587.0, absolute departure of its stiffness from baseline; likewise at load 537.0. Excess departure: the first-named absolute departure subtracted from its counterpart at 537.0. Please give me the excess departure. 1.1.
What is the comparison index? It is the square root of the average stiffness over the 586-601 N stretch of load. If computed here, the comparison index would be 1.88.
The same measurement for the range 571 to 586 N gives 1.93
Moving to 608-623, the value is 1.86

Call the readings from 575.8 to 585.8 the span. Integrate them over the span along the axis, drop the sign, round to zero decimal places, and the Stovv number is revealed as 37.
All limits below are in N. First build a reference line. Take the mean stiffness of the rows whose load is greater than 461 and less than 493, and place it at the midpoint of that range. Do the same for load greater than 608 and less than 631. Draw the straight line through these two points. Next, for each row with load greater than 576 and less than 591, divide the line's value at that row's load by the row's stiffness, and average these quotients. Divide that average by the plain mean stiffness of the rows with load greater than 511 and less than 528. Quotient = 0.245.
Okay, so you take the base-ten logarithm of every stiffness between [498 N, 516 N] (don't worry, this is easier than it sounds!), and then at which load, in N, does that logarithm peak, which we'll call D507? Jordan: 502.0 N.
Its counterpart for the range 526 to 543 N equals 537.0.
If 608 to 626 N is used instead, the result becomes 622.0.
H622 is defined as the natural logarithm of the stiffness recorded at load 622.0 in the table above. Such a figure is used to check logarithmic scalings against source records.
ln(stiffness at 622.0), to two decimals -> 1.32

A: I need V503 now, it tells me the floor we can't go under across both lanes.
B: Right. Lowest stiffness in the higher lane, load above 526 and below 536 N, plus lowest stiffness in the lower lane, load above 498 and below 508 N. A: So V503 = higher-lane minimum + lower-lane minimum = 7.45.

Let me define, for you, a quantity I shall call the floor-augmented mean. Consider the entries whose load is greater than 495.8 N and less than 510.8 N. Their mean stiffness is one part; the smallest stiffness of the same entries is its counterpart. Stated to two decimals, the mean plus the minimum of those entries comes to 7.30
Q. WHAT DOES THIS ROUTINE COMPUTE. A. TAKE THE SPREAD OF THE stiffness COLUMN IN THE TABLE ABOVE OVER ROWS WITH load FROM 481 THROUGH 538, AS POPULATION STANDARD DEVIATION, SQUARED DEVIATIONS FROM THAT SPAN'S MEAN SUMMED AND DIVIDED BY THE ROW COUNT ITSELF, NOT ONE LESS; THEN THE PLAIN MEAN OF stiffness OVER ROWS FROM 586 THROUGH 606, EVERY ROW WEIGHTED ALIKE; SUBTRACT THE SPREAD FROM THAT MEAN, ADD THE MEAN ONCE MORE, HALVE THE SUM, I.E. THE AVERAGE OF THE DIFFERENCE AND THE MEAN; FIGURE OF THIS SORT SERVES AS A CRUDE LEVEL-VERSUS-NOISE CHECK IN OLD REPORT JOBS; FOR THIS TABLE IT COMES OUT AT 3.39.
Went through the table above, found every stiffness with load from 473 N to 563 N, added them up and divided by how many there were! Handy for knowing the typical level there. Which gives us 3.79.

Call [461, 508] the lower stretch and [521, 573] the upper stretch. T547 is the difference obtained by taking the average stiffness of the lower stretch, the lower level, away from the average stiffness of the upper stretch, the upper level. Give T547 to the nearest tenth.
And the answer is 0.4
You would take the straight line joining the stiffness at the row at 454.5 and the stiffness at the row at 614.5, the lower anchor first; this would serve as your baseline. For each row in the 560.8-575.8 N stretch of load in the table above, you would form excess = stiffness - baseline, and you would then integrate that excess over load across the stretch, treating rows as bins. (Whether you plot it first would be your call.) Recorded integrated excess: 4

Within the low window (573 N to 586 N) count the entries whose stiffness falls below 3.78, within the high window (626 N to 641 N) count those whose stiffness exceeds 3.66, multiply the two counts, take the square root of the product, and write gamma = 3.5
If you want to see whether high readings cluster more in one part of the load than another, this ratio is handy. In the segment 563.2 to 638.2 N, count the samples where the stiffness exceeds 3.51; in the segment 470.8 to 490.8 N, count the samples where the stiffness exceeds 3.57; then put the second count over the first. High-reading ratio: 0.1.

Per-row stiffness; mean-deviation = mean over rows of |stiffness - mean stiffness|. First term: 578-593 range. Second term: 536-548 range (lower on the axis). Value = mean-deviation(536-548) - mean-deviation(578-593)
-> 0.20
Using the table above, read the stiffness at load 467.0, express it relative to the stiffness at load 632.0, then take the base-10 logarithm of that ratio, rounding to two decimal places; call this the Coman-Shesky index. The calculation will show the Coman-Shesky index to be -0.10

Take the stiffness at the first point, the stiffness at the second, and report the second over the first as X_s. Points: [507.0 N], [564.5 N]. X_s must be 0.95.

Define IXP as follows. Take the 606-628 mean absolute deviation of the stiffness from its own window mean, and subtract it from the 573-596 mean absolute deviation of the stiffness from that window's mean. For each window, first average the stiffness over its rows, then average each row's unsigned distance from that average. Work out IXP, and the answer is -0.057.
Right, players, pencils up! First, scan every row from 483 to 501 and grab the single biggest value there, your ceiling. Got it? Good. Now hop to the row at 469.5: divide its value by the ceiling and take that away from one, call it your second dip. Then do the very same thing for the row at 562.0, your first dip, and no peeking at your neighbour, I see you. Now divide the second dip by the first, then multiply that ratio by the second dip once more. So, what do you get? 0.52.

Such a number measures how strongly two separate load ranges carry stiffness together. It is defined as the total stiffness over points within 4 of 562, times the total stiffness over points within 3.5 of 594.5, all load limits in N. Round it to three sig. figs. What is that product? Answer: 118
